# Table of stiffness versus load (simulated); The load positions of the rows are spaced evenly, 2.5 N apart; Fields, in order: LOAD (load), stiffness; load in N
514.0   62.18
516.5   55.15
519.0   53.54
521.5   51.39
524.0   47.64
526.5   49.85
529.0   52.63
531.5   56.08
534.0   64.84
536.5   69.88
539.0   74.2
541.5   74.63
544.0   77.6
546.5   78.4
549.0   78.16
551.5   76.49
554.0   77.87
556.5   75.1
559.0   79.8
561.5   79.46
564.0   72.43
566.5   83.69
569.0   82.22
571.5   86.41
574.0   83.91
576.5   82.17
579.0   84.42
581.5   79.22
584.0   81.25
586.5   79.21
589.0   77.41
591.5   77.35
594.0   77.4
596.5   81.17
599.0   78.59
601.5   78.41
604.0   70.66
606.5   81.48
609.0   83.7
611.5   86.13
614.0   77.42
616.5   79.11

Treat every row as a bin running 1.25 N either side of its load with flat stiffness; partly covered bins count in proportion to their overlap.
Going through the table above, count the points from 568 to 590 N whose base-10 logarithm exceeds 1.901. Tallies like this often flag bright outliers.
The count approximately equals 6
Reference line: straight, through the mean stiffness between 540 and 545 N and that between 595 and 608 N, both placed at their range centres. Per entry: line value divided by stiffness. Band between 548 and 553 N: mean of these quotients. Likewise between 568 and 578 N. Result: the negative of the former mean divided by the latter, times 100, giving -107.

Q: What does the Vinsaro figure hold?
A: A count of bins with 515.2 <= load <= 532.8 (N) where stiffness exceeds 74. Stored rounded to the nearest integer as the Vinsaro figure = 0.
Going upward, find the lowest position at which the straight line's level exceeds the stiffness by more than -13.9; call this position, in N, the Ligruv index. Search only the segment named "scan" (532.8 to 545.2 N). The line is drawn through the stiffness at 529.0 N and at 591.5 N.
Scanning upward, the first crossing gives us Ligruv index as 534.0 N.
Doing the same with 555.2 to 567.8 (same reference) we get 556.5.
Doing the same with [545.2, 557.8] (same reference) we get 556.5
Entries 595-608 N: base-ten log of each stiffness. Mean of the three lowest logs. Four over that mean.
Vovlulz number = 2.13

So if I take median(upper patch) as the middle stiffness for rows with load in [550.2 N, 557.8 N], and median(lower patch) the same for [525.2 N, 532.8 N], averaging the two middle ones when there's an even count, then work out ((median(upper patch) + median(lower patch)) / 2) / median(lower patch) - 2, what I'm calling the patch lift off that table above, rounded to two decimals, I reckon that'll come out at -0.77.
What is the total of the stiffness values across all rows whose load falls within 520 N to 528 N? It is 149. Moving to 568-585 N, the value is 580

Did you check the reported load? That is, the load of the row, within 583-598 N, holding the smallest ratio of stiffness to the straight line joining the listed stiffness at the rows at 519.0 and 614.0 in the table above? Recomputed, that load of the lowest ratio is 594.0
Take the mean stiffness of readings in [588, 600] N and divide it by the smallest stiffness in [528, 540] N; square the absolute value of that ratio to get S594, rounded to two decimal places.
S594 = 2.22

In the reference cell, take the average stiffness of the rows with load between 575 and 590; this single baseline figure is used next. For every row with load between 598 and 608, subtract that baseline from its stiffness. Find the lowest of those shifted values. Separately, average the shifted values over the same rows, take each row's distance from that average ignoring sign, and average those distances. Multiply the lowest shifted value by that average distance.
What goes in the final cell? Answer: -33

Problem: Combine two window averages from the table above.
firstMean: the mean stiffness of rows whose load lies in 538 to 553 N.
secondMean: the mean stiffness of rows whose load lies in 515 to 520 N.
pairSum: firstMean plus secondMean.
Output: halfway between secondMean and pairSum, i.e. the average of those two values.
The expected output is 93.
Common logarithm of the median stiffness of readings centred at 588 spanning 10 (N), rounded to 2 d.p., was 1.89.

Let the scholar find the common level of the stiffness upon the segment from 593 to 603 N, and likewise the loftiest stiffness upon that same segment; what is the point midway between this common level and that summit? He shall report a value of 80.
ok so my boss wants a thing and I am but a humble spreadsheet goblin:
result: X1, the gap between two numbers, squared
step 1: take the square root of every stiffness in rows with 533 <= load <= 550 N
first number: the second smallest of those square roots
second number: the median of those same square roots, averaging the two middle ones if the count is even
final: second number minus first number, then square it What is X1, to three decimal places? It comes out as 0.078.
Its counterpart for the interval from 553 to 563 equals 0.002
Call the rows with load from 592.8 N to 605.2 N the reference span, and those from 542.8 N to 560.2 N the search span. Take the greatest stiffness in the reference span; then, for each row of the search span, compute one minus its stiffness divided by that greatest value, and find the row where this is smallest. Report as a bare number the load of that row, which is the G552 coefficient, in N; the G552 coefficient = 559.0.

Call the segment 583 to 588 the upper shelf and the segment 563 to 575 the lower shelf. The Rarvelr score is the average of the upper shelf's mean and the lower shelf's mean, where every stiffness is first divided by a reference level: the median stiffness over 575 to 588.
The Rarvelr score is 1.00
